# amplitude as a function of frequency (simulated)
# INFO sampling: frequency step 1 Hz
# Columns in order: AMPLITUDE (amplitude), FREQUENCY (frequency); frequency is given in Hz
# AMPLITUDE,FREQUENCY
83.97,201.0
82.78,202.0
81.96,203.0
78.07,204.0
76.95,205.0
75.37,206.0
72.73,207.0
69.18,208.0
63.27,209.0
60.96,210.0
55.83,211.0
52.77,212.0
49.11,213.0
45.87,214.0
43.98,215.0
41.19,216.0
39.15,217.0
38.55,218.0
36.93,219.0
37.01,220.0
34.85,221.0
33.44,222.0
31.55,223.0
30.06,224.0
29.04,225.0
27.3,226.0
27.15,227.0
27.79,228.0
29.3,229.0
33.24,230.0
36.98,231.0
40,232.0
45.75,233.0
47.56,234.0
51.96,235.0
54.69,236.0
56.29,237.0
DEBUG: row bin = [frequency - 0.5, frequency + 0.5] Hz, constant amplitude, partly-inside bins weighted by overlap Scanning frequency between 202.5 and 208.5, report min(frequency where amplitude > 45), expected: 203.0 Hz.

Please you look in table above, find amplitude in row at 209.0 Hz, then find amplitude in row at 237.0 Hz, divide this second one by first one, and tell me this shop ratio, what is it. 0.89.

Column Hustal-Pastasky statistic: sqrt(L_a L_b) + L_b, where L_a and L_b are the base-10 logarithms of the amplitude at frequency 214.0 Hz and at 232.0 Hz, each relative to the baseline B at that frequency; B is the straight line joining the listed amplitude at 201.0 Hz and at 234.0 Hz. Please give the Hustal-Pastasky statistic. 0.036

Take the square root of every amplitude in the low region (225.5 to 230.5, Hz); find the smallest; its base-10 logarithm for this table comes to 0.72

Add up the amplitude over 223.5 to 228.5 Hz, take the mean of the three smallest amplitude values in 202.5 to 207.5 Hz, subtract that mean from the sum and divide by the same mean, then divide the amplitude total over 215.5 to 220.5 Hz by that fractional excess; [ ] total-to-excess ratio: 218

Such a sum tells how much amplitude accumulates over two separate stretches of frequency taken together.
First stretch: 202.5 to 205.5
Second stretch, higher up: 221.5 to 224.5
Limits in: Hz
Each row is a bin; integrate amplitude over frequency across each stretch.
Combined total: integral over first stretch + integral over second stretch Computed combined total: 332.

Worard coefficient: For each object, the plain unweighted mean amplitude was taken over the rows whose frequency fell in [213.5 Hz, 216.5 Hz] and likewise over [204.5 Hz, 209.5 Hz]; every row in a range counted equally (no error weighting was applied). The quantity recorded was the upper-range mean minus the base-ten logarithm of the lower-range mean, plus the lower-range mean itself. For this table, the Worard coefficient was 113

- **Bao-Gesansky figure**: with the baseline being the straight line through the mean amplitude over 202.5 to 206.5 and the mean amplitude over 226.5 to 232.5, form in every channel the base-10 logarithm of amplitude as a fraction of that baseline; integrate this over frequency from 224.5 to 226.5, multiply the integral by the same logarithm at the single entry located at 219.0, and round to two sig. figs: 0.043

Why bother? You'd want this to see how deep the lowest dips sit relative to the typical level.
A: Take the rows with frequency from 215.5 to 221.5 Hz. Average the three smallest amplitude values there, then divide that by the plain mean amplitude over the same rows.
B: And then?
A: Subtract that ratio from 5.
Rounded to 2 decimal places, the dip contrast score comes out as 4.04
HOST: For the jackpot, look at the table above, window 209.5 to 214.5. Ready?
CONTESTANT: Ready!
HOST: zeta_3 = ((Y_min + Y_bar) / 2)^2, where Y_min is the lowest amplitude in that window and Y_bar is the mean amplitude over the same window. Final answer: 2439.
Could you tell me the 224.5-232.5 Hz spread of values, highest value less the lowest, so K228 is 13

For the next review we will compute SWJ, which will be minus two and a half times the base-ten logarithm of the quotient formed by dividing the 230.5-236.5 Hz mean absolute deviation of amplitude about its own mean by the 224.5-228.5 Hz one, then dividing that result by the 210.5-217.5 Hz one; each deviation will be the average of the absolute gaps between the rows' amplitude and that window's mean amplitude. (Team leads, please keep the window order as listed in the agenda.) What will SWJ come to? -0.6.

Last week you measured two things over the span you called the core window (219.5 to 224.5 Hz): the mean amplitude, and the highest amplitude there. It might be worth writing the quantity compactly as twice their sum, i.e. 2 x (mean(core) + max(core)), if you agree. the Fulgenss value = 141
